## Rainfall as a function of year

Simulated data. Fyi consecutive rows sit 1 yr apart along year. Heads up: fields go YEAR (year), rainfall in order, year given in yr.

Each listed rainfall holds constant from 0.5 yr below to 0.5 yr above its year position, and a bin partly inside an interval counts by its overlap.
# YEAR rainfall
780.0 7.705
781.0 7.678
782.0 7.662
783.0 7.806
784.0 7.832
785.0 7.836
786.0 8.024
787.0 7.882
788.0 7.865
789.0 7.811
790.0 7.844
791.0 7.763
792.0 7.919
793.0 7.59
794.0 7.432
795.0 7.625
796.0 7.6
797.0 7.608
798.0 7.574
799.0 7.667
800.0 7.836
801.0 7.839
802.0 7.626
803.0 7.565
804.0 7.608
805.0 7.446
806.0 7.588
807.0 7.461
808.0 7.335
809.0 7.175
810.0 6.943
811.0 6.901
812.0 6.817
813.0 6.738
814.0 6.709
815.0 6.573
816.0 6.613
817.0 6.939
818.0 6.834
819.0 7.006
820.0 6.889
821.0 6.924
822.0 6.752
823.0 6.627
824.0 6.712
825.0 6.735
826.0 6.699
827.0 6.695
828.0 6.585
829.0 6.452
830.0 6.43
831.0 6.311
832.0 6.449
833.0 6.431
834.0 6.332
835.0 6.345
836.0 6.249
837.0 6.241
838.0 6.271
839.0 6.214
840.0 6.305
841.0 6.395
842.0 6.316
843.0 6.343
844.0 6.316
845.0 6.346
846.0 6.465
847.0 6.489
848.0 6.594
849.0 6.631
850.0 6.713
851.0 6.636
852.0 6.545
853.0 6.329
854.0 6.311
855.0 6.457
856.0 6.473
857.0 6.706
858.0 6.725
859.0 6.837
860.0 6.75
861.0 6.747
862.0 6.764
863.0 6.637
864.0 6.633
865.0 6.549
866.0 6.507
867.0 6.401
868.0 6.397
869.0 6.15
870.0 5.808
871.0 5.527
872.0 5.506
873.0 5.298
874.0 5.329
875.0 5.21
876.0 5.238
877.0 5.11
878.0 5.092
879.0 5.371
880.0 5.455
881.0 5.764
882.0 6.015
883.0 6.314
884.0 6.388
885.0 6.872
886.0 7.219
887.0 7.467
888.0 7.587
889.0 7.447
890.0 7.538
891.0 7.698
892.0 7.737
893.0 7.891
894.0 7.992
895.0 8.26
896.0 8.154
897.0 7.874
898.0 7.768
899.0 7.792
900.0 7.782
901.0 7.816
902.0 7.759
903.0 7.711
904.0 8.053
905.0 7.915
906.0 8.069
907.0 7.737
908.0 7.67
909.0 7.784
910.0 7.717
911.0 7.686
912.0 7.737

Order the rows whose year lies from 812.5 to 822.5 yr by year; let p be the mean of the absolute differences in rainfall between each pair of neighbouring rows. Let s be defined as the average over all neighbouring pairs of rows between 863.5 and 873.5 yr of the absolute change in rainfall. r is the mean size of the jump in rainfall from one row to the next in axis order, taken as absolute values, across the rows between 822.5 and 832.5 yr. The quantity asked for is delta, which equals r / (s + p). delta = 0.3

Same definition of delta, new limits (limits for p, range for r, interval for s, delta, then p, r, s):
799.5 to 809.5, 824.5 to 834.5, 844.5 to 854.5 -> 0.4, 0.12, 0.08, 0.085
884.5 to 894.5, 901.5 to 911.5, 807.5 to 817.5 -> 0.5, 0.16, 0.14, 0.125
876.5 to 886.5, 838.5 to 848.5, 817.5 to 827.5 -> 0.2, 0.24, 0.07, 0.085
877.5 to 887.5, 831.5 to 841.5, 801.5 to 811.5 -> 0.1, 0.26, 0.06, 0.122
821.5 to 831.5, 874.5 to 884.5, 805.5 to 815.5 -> 0.9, 0.07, 0.16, 0.113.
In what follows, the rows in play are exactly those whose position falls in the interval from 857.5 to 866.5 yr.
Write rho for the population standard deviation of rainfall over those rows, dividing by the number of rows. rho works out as 0.102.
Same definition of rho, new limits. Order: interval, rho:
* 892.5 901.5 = 0.166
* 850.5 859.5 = 0.172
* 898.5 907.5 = 0.126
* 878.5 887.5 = 0.706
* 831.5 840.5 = 0.078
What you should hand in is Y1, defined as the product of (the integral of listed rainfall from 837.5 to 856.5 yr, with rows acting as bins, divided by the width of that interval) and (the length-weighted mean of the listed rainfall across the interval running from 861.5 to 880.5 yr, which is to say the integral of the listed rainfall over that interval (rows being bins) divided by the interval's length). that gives 38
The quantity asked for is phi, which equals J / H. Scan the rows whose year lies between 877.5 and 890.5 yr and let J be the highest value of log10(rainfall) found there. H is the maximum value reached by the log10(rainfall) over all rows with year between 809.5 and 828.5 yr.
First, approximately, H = 0.845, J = 0.88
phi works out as 1.04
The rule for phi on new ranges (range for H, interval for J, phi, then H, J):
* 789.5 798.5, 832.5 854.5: 0.92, 0.899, 0.83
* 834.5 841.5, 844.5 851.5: 1.03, 0.806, 0.83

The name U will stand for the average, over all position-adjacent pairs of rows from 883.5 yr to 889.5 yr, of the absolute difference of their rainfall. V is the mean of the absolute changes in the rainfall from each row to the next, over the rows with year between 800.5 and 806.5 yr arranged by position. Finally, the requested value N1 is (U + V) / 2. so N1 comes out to 0.196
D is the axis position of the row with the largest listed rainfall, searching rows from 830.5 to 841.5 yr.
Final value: 832.0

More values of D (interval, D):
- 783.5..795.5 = 786.0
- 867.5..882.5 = 868.0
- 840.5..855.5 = 850.0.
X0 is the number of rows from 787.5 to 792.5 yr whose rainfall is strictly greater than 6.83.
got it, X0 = 5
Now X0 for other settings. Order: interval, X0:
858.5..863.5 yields 1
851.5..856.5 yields 0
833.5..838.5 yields 0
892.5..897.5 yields 5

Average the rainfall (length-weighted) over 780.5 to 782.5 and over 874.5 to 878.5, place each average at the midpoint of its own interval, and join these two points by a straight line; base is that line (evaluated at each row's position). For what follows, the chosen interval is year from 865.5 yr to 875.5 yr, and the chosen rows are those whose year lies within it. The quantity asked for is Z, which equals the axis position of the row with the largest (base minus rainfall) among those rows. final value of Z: 875.0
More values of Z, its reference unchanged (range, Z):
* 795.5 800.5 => 796.0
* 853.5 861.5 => 854.0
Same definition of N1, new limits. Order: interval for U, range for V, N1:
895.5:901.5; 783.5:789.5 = 0.086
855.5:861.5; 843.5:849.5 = 0.077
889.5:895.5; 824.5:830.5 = 0.103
